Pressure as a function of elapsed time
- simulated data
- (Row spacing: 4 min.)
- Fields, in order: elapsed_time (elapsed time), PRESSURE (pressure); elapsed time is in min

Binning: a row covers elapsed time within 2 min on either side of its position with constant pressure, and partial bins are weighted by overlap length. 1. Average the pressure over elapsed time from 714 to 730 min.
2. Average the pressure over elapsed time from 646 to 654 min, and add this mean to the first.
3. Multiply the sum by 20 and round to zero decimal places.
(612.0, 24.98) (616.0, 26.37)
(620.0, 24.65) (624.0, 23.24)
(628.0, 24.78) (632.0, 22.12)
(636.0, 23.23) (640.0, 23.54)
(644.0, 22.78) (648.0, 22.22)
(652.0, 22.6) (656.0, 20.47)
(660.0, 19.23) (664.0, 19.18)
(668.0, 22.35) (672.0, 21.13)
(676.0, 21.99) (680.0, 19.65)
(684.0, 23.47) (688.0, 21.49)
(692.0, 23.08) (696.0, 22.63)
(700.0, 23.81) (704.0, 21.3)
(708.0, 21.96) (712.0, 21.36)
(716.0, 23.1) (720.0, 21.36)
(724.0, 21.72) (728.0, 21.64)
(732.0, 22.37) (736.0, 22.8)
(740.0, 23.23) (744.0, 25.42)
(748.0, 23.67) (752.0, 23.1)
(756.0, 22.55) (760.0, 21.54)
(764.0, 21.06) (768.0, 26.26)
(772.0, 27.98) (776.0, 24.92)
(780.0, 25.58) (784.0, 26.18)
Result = 887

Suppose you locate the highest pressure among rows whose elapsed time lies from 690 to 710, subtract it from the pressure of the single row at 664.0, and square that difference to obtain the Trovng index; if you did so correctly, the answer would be 21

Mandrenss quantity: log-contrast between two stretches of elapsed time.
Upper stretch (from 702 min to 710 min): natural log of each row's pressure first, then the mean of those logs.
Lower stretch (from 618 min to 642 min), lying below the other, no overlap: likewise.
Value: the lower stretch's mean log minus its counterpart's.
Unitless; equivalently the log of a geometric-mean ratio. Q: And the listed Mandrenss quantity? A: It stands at 0.09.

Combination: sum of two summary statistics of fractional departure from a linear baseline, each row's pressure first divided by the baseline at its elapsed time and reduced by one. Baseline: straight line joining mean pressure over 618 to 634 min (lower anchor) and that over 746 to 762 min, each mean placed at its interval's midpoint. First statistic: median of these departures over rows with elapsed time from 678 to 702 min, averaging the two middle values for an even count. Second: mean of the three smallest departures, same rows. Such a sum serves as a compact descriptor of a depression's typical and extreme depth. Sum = -0.10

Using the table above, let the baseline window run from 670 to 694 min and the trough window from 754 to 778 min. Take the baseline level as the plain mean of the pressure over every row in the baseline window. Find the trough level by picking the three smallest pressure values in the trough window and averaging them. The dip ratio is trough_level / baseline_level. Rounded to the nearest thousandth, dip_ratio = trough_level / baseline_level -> 0.996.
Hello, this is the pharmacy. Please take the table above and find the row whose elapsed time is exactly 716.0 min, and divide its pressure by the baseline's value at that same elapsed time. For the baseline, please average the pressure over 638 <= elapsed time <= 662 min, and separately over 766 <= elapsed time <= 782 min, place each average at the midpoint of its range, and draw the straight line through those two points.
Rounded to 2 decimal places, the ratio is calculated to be 0.96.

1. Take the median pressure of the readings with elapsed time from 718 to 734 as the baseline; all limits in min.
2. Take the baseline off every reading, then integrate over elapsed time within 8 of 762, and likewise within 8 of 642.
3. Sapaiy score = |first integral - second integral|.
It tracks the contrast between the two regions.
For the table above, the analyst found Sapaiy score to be 1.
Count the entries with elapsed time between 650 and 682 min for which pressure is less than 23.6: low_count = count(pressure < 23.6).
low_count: 8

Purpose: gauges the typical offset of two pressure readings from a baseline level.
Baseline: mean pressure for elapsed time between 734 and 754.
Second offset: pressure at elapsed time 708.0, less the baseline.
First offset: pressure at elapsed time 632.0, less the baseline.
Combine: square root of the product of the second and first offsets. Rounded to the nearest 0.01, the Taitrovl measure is 1.60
